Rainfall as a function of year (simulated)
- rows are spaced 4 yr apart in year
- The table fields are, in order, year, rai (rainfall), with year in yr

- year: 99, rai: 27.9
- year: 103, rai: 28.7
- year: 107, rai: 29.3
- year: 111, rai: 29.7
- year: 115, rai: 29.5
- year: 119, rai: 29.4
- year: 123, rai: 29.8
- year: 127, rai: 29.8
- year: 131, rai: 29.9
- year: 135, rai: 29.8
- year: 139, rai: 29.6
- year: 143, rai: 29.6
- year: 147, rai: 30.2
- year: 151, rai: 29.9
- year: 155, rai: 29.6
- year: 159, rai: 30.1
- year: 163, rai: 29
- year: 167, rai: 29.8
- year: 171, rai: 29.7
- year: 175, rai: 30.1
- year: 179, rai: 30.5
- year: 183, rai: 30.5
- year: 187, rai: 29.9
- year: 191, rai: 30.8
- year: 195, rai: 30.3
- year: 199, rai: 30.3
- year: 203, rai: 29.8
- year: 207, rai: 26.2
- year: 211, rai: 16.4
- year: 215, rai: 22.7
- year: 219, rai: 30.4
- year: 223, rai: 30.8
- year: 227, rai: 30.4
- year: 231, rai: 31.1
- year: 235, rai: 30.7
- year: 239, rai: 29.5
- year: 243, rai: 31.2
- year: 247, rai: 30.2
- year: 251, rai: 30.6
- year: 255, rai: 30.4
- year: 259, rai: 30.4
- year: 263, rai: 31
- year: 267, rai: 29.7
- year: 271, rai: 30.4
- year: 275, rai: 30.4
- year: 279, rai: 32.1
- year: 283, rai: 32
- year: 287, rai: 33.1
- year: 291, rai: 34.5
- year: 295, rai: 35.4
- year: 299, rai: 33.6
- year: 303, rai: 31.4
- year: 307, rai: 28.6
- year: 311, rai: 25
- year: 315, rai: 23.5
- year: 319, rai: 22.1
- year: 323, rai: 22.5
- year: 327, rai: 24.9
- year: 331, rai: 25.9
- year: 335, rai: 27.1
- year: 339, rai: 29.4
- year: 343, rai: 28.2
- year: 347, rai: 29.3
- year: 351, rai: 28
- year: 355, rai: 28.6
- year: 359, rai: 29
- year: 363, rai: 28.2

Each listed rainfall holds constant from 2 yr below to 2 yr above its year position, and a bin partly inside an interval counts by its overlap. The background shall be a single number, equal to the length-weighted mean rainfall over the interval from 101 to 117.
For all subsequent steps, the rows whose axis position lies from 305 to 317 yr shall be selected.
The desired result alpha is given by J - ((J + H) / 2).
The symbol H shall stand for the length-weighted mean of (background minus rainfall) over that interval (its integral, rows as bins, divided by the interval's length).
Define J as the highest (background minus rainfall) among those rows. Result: 1.1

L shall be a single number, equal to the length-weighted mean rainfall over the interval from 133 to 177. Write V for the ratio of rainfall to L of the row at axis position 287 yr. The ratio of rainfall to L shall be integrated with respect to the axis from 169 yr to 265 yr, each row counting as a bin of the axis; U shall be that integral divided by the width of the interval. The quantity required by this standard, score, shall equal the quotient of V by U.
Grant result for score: 1.13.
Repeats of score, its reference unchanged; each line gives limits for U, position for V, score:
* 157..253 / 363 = 0.97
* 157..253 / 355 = 0.98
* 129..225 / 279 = 1.11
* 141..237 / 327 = 0.86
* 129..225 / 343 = 0.97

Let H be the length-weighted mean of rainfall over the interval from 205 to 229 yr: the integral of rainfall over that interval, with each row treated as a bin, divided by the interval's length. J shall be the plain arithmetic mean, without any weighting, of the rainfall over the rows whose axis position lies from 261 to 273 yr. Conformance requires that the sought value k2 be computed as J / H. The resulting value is 1.16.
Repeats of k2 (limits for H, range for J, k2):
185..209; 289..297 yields 1.18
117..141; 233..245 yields 1.03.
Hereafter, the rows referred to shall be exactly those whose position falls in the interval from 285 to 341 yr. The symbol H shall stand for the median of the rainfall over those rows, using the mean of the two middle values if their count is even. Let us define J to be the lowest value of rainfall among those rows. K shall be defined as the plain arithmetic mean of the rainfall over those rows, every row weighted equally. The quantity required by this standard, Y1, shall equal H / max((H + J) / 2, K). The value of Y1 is 0.98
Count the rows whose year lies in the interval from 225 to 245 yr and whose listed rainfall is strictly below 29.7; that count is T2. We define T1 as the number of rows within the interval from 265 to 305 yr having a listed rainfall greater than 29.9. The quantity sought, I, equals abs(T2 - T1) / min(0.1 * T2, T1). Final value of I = 80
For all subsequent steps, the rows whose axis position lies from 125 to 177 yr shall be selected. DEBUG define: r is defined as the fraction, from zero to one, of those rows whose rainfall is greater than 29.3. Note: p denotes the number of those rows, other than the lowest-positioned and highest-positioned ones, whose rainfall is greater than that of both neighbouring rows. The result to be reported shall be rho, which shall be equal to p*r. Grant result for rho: 3.7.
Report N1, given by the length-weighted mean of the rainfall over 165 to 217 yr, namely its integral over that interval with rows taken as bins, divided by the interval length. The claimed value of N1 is 28.2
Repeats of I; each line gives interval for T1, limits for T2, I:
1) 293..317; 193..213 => 5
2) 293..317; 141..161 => 5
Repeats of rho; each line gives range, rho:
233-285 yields 4.0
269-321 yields 1.4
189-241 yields 1.5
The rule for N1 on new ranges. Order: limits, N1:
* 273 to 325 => 29.6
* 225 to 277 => 30.5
